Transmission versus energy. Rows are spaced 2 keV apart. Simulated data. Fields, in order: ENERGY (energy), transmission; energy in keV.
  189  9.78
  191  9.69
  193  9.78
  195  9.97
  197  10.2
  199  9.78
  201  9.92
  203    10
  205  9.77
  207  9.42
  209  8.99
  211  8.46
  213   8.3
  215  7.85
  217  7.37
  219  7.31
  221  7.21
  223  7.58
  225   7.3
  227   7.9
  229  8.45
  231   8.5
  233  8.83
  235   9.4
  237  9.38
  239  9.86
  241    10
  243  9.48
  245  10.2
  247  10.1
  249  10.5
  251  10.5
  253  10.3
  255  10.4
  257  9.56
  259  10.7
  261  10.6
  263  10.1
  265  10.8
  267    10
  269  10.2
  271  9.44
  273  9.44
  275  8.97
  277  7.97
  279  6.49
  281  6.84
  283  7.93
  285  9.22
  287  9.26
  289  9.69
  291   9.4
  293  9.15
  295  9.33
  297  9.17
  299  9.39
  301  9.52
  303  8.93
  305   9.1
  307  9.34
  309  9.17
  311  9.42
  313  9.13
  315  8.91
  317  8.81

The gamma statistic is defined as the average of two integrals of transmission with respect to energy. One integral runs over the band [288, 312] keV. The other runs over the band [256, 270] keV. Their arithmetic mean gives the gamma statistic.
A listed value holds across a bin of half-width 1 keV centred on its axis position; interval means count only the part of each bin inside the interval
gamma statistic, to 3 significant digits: 184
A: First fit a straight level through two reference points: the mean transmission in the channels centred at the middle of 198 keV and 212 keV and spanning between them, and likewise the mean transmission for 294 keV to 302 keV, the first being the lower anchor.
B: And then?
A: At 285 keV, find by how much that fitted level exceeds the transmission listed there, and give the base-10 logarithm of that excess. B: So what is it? -0.8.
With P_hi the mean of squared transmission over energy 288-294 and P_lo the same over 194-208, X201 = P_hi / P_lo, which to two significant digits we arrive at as 0.91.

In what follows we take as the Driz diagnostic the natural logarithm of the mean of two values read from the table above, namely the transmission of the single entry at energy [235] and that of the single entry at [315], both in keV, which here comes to 2.21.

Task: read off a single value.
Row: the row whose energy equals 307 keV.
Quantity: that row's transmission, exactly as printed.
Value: 9.34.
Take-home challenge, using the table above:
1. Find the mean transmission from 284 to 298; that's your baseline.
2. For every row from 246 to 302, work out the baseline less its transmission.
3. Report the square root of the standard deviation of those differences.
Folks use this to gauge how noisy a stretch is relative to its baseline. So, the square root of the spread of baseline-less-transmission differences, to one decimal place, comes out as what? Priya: 1.0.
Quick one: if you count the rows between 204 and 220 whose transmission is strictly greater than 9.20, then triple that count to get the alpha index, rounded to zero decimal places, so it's 6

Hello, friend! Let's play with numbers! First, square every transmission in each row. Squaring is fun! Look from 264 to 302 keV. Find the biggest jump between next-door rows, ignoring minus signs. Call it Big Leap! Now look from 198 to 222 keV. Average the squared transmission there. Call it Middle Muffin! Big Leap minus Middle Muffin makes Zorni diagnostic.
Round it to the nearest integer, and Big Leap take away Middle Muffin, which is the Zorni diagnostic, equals -55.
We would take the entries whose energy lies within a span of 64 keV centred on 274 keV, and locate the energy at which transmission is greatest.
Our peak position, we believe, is 265 keV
